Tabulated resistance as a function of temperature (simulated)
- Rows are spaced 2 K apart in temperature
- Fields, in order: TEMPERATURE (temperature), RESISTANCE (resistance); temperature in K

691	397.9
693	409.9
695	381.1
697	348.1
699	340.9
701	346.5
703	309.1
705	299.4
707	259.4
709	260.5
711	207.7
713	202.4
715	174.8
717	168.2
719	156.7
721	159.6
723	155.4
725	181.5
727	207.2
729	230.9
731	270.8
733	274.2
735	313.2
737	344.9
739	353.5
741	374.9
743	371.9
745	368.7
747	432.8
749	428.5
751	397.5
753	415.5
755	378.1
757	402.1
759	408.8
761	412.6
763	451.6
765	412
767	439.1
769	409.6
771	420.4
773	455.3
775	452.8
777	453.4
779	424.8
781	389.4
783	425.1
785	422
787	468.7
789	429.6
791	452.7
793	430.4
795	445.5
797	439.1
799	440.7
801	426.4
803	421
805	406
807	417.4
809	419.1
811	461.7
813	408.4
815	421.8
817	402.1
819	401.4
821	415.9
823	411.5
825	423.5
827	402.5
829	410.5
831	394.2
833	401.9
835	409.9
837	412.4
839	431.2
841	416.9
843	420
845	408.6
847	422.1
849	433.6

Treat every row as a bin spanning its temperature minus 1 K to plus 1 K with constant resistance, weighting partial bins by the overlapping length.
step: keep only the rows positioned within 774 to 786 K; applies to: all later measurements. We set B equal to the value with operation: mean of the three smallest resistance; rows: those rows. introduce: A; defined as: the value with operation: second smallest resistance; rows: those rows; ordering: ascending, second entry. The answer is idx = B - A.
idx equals -9.9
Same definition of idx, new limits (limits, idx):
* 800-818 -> -0.5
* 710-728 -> 0.5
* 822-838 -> -2.4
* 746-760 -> -4.9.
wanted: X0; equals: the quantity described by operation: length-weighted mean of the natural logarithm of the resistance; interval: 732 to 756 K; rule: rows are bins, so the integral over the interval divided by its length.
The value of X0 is 5.91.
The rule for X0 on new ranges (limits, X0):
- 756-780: 6.06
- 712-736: 5.31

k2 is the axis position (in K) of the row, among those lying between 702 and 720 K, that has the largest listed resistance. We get 703 K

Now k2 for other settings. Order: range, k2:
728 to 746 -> 741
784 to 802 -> 787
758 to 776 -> 773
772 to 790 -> 787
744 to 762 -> 747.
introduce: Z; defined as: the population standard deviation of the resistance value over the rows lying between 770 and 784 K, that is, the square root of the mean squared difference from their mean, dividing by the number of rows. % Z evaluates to 22.3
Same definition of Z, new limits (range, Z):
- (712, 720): 16.8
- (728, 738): 39.0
